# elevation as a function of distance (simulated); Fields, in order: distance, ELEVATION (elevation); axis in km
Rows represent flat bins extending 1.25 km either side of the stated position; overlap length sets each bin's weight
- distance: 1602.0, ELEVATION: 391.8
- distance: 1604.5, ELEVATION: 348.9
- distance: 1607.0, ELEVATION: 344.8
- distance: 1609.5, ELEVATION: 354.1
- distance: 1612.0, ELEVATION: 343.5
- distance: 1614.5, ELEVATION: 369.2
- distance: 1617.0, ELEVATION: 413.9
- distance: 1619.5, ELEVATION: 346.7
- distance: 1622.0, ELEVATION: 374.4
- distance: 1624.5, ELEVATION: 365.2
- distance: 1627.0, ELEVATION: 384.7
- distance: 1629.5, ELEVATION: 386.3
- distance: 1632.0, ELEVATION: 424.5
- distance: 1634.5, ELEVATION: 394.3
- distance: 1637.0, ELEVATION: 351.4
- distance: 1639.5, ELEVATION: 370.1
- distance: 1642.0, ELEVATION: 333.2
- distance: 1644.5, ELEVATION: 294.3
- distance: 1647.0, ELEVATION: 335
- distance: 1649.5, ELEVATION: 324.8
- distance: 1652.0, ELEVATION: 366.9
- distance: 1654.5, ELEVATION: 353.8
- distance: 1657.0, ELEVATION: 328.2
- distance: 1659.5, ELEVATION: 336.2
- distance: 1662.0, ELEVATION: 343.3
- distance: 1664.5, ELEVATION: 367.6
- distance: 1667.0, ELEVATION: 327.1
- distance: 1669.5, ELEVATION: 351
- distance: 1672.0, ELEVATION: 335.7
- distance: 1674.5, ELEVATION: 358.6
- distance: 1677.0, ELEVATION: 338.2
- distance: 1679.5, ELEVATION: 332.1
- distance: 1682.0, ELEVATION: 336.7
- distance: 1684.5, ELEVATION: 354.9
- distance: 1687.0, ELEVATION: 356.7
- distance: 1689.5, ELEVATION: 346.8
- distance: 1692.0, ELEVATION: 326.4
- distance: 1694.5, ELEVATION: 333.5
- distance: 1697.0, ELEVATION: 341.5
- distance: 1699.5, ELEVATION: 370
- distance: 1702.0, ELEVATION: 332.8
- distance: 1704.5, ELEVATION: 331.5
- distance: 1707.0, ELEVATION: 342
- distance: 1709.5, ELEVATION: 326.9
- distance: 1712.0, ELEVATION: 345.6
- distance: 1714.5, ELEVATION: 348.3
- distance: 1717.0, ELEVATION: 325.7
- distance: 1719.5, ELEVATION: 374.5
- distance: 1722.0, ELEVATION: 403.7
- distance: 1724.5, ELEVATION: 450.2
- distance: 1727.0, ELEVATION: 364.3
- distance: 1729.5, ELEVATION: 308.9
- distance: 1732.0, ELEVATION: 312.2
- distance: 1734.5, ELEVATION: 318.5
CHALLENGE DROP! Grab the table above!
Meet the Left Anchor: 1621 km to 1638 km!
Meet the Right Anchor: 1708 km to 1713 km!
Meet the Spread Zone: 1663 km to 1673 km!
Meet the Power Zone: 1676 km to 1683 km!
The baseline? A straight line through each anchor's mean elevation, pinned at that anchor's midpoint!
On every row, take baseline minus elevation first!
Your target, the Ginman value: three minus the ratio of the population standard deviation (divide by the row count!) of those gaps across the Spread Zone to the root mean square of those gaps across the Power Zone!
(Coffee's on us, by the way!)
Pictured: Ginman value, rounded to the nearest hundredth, 2.22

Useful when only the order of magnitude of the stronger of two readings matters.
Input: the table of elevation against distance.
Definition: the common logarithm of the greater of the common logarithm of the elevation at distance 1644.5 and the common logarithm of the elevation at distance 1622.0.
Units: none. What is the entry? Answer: 0.4105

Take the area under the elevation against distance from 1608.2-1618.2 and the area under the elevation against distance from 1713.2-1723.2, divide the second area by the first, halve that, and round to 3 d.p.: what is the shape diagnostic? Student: 0.490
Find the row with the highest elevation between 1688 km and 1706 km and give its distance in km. 1699.5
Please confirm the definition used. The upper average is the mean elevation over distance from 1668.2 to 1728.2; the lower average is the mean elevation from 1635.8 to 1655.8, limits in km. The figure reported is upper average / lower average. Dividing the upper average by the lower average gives 1.029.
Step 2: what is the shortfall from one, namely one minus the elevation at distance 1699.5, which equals -369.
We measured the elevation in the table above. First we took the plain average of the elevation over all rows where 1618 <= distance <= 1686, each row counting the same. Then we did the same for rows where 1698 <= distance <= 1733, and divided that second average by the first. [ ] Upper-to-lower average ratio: 1.00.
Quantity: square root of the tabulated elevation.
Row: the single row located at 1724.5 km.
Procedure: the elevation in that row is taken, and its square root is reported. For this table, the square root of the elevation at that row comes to 21.2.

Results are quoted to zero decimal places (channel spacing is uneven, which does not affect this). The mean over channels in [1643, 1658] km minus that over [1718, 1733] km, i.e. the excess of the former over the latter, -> -35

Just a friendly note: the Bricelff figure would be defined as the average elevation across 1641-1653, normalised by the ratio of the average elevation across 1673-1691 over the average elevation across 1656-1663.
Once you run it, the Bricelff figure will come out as 321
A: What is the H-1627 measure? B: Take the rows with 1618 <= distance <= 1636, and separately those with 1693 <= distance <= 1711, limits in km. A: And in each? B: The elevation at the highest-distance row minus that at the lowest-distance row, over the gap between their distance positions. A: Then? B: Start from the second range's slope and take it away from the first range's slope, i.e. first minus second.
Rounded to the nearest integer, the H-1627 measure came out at 4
